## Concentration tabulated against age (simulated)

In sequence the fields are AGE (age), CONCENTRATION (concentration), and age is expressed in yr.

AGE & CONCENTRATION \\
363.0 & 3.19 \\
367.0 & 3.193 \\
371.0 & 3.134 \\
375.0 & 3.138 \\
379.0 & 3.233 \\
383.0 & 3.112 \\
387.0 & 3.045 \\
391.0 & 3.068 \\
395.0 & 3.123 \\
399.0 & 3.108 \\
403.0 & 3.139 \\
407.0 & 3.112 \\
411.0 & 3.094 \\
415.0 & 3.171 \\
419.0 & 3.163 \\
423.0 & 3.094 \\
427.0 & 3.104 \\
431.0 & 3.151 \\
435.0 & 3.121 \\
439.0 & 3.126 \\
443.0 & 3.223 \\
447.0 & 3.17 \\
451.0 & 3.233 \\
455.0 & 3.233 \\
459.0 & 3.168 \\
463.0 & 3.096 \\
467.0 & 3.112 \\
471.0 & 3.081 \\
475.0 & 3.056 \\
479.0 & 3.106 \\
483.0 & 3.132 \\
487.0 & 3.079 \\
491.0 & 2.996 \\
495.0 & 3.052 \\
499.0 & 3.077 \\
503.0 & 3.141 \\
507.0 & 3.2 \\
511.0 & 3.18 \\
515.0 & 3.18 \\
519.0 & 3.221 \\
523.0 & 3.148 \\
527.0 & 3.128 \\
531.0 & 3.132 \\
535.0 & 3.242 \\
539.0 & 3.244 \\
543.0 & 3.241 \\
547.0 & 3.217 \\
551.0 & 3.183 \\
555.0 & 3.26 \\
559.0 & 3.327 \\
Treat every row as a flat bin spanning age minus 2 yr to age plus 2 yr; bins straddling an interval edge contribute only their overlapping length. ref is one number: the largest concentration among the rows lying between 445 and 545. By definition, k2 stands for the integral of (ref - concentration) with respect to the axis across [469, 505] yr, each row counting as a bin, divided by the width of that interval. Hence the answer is 0.164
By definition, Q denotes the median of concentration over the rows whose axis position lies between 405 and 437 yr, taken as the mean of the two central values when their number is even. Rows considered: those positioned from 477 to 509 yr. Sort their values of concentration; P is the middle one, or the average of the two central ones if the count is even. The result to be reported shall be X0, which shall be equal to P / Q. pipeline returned 0.992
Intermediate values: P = 3.09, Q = 3.12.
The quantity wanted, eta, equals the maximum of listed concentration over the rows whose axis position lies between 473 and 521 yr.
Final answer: 3.221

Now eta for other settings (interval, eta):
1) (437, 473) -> 3.233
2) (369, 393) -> 3.233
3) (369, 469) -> 3.233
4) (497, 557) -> 3.26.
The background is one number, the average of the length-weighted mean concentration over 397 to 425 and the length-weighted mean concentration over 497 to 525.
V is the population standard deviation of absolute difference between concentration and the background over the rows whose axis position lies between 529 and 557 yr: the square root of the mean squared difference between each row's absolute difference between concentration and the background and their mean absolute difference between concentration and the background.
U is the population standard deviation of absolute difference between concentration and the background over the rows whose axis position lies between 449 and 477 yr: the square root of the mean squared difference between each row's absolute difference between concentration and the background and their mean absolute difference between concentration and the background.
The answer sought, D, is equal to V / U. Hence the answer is 1.34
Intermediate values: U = 0.026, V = 0.035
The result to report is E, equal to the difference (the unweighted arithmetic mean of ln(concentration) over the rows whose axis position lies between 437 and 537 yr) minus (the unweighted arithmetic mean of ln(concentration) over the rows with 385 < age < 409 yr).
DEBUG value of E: 0.013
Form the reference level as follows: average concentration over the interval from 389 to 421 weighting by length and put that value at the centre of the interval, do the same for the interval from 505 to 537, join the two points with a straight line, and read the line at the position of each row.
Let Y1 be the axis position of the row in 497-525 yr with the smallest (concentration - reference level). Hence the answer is 499.0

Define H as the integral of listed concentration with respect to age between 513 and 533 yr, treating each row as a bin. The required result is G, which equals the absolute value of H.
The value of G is 63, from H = 63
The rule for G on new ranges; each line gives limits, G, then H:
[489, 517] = 87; 87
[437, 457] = 64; 64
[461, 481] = 62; 62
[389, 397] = 25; 25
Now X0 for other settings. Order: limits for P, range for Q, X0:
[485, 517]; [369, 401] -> 0.998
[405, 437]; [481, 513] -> 1.004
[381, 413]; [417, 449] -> 0.991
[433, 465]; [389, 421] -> 1.017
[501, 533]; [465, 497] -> 1.027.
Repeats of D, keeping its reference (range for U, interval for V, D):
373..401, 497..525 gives 0.80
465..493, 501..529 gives 0.60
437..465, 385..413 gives 1.03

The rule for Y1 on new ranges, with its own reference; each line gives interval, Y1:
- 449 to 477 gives 475.0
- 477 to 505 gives 491.0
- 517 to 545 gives 527.0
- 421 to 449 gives 423.0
